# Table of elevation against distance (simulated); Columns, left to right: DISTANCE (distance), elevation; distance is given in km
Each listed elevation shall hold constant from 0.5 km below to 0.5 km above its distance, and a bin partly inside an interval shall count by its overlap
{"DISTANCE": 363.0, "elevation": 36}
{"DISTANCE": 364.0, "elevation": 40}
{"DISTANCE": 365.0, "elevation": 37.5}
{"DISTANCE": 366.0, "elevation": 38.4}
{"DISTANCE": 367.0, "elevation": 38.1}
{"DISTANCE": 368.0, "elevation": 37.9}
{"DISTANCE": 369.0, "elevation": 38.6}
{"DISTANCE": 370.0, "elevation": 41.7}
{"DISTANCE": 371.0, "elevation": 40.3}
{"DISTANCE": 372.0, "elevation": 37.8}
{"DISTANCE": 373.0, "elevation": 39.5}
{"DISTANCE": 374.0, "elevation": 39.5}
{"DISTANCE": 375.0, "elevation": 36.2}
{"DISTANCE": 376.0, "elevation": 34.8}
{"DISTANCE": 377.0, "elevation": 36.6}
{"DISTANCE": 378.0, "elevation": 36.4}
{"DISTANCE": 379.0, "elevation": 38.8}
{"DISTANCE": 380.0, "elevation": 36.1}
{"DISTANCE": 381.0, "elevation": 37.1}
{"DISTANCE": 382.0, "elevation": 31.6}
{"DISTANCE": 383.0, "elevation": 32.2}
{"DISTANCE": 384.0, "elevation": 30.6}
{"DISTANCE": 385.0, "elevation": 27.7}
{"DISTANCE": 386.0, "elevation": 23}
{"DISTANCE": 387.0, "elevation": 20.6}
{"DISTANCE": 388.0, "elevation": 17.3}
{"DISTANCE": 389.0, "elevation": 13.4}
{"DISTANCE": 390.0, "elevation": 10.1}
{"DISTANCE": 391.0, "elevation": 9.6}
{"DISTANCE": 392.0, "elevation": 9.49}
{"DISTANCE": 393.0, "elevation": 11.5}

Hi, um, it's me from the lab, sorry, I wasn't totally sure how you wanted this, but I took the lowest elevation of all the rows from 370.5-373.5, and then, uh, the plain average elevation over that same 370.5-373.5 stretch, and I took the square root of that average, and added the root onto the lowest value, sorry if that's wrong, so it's 44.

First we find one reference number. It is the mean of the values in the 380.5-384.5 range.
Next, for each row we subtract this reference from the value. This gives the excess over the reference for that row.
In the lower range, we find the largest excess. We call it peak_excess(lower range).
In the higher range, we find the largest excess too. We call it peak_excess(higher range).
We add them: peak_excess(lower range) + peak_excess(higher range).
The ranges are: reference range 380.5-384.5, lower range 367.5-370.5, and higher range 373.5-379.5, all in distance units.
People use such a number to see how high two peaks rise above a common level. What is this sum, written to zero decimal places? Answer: 15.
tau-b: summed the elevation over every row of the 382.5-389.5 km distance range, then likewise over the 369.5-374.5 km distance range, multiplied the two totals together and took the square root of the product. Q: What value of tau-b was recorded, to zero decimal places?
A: 181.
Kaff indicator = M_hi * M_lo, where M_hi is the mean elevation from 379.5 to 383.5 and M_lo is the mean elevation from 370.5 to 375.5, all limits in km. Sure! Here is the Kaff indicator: 1324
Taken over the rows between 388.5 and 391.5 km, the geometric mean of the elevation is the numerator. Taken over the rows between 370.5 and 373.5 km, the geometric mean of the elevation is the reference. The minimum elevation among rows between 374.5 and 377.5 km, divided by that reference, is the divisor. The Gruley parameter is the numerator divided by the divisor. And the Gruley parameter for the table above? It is 12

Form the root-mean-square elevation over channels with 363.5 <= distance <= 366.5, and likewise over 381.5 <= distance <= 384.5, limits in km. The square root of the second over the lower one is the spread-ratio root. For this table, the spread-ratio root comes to 0.9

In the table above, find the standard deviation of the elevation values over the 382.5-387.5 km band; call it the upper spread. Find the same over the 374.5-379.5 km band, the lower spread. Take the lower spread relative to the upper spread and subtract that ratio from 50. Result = 49.7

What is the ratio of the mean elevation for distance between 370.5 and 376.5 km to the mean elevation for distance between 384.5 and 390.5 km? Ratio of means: 2.0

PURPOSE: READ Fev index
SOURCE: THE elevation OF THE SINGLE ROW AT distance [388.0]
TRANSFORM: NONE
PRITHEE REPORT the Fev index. 17.3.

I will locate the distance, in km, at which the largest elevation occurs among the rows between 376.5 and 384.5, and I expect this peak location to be 379.0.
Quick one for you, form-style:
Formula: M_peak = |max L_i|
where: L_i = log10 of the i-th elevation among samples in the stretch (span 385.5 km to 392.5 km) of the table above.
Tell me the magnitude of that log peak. 1.36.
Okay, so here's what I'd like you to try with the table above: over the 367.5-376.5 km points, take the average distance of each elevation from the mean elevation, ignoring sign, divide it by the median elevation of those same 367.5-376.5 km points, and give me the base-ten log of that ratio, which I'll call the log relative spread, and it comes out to -1.4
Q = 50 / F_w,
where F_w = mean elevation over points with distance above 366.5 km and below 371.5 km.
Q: 1.27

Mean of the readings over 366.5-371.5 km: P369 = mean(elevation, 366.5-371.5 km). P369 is 39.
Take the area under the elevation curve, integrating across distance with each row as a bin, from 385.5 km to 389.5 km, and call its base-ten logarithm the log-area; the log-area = 1.87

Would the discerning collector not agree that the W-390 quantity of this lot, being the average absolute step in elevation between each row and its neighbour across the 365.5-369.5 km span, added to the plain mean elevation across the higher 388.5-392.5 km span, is 11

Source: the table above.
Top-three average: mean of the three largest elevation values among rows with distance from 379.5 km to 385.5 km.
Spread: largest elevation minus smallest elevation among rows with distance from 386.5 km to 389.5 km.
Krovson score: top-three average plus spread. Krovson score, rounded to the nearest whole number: 42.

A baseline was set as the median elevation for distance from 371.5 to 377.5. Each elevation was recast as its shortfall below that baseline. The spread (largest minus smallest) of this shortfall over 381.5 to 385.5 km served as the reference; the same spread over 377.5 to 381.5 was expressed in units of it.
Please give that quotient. 0.60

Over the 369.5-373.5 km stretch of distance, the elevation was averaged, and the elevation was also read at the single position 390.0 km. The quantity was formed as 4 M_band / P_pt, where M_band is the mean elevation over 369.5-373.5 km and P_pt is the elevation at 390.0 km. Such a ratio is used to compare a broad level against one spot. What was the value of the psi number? 16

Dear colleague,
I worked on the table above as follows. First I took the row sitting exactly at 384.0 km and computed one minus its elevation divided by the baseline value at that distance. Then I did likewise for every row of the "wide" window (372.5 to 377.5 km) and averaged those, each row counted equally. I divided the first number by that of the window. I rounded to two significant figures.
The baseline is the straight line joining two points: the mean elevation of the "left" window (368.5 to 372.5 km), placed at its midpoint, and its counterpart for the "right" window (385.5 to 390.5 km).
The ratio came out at 3.6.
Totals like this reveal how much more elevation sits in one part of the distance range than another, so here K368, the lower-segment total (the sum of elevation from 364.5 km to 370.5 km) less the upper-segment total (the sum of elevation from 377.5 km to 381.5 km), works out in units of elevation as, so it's 84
